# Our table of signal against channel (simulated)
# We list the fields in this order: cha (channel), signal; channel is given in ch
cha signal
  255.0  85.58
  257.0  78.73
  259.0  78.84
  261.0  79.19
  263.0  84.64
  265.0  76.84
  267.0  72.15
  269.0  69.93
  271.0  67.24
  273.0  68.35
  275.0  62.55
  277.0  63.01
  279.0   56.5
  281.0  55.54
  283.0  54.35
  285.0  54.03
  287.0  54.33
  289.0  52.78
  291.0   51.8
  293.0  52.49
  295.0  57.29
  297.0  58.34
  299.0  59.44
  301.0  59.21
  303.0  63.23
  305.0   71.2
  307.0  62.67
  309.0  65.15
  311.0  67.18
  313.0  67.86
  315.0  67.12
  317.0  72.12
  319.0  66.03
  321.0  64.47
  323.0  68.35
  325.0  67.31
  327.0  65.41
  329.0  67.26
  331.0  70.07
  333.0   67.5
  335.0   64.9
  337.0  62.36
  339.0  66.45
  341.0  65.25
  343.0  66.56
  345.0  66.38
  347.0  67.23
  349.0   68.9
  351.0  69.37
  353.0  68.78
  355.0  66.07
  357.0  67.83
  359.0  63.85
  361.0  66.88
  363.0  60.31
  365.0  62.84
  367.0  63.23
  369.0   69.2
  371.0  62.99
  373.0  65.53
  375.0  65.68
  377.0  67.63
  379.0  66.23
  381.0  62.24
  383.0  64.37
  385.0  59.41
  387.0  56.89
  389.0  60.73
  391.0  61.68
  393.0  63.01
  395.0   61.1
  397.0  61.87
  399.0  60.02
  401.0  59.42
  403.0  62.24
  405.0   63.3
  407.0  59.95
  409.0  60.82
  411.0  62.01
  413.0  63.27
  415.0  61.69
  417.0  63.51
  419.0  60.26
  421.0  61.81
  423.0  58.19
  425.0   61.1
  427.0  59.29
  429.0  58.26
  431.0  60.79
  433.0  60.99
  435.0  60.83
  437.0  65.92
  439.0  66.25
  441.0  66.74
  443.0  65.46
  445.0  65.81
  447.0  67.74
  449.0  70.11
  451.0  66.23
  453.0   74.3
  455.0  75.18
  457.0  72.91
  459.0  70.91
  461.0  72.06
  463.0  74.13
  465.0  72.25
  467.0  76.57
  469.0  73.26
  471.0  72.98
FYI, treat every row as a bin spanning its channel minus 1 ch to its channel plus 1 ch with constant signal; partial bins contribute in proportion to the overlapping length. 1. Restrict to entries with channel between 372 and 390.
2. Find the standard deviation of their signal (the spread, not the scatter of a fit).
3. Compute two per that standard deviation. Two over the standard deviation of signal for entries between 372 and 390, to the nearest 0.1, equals 0.6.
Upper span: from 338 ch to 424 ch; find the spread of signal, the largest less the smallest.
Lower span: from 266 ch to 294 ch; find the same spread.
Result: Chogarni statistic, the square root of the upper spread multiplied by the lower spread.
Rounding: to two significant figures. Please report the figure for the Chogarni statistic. 16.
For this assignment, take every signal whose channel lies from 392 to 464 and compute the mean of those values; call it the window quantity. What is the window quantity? 64.4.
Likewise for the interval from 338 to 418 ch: 63.9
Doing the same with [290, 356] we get 65.0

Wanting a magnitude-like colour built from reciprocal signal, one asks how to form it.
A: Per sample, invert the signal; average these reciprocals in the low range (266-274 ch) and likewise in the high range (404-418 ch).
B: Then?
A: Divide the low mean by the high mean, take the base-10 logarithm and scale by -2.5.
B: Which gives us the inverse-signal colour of 0.12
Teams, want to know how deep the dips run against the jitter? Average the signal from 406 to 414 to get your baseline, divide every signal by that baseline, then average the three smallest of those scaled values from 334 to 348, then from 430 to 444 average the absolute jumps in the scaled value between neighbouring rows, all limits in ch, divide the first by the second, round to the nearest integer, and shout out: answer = 51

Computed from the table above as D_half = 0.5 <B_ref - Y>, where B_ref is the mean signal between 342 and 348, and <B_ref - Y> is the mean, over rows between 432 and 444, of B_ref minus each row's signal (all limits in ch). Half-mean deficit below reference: 1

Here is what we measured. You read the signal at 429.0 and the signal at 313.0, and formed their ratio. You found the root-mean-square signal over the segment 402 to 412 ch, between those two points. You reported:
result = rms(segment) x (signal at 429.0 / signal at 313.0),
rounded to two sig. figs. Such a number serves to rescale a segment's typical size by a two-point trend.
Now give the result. 53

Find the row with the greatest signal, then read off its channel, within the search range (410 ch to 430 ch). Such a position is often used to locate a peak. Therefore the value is 417.0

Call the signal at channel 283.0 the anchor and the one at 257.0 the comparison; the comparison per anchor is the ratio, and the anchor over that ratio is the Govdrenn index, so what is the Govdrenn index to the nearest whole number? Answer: 38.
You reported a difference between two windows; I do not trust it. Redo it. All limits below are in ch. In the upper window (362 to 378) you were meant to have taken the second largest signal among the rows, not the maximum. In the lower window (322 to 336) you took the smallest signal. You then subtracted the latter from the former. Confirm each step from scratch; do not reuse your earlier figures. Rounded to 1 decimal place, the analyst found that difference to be 2.7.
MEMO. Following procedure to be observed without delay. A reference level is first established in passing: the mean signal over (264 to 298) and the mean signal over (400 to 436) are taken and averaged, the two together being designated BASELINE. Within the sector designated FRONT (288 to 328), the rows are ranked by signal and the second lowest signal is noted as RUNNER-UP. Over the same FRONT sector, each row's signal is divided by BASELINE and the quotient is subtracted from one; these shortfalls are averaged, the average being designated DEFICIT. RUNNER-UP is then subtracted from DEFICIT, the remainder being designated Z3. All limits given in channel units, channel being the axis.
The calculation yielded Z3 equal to -53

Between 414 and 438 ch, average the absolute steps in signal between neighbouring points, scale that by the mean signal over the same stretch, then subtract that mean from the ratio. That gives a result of -61.0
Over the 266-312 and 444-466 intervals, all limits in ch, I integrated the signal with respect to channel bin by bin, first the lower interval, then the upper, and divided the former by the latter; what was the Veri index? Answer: 1.8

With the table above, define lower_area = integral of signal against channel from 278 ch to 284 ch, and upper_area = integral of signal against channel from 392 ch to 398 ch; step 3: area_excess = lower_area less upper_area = -39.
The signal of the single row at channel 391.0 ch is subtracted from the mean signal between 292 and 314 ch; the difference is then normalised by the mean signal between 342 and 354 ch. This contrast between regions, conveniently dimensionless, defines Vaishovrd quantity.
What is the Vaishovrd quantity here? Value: 0.01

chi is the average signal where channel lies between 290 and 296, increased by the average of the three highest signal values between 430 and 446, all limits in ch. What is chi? 120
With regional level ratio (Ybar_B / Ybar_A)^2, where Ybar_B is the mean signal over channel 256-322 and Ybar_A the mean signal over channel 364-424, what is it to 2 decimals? 1.08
